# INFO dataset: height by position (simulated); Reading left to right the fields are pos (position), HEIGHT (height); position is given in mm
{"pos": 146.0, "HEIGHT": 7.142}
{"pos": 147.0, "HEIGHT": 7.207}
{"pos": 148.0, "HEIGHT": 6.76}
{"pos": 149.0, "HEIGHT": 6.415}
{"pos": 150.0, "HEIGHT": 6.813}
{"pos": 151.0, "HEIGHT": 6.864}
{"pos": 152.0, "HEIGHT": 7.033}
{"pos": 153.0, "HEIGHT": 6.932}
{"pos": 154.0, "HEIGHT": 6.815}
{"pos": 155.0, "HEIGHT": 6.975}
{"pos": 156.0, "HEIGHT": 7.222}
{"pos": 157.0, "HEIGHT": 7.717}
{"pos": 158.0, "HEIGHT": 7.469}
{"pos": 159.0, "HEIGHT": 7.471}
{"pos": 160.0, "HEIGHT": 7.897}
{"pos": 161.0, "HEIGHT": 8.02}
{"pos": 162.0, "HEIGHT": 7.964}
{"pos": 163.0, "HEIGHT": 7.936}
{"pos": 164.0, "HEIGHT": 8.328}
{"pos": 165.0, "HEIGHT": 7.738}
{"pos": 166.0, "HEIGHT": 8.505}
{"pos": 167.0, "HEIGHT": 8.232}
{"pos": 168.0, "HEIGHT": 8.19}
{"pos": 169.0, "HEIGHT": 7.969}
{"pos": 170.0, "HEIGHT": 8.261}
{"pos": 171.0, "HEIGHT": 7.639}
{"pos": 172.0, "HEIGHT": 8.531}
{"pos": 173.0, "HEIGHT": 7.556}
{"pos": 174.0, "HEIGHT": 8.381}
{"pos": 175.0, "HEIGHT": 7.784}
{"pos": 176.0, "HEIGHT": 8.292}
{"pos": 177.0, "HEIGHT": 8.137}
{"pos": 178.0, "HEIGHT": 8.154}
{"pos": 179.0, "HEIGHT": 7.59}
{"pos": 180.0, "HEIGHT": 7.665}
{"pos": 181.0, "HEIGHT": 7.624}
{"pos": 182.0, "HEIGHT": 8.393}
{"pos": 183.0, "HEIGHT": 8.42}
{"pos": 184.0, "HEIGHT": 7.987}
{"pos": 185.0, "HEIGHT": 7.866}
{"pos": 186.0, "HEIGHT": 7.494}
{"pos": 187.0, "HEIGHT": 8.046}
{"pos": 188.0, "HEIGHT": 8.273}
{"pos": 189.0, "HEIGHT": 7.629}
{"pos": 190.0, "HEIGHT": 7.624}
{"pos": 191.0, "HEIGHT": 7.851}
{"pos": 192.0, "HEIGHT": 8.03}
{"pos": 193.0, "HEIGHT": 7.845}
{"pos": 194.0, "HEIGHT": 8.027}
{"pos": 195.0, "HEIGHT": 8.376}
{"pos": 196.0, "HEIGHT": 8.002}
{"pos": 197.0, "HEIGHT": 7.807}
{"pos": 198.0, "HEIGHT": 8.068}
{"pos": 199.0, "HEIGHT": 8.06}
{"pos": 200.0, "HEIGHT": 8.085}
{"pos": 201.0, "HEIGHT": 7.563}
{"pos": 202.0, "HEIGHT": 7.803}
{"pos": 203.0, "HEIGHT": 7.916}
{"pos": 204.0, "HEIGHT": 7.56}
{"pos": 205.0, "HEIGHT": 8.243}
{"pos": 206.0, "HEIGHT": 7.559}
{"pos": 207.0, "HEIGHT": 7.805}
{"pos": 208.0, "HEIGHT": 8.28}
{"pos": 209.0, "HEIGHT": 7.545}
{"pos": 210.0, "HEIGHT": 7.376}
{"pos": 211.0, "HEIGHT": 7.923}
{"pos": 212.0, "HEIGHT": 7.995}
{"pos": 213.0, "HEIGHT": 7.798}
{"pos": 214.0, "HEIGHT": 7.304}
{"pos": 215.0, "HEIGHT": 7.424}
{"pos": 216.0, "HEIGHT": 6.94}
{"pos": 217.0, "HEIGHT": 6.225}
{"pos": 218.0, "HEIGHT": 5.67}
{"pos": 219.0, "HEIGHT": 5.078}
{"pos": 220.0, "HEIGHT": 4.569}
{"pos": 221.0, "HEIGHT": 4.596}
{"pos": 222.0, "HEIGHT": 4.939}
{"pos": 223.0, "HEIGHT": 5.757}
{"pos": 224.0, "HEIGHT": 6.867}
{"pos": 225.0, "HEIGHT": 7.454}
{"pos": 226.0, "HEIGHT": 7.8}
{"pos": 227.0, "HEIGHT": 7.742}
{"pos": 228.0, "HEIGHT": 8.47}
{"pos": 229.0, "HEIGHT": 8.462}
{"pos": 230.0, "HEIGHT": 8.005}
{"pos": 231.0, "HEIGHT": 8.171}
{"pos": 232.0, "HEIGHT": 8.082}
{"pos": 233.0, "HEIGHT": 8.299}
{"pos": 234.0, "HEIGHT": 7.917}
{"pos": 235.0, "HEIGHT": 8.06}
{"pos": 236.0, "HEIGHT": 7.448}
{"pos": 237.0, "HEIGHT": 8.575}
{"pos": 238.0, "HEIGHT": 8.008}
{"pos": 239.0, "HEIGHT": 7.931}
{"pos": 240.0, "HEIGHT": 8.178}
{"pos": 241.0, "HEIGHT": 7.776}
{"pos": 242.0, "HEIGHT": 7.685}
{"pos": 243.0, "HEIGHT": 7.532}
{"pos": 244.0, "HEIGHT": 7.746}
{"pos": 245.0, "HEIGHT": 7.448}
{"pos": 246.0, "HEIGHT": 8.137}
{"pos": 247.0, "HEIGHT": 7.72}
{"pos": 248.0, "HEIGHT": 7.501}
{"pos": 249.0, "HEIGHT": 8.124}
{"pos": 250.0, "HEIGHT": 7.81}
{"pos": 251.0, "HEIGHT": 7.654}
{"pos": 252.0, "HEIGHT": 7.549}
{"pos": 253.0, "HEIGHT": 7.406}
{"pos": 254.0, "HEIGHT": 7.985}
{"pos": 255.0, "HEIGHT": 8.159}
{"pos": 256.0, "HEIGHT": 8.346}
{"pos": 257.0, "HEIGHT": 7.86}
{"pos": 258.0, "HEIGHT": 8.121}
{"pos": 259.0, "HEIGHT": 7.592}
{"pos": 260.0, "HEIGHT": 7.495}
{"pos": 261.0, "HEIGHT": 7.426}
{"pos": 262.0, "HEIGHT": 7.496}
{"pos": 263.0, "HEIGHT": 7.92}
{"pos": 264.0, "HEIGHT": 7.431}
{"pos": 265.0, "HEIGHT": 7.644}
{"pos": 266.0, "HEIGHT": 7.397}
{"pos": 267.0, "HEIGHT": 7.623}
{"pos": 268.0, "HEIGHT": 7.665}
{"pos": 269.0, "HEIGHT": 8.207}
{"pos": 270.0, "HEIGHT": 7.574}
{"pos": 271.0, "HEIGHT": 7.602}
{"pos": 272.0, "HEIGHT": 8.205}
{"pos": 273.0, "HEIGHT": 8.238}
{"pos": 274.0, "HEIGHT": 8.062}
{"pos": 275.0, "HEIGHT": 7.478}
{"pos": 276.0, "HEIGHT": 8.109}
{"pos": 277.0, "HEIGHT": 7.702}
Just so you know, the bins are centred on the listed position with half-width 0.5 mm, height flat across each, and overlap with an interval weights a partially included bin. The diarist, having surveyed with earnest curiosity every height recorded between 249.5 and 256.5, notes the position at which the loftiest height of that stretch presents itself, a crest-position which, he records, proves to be 256.0 mm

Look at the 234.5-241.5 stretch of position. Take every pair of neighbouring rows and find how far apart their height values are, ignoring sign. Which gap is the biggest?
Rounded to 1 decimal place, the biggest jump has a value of 1.1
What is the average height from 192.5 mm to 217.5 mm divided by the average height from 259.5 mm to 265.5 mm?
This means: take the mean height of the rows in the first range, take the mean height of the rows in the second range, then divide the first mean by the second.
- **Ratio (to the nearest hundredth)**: 1.02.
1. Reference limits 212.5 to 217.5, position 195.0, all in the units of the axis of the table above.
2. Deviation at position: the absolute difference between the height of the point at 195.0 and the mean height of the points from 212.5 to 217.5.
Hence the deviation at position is 1.2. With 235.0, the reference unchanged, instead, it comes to 0.9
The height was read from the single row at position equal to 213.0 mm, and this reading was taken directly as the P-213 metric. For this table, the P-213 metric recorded 7.798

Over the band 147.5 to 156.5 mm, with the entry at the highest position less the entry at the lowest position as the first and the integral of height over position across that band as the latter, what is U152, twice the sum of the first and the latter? 125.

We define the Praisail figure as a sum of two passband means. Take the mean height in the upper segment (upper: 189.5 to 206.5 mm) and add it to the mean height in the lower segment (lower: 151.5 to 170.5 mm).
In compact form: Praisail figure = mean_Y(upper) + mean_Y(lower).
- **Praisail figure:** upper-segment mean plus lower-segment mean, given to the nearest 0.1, 15.6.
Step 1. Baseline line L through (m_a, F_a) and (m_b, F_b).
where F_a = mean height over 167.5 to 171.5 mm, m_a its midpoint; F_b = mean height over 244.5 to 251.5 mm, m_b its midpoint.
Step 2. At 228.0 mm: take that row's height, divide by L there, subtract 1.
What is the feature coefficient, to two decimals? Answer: 0.08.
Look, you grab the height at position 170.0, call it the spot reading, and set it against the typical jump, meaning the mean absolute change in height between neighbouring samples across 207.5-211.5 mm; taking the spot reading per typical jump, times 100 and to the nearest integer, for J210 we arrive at 1708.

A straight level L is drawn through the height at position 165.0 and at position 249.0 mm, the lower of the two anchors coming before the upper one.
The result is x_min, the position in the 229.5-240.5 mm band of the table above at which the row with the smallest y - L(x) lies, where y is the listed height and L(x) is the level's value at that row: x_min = 236.0 mm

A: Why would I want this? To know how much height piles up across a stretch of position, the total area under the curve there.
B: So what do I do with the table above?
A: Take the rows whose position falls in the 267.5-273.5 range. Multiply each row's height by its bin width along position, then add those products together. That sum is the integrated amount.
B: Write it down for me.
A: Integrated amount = 47.5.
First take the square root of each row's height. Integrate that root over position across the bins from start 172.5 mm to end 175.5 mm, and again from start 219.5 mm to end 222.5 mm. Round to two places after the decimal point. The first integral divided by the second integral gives 1.30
